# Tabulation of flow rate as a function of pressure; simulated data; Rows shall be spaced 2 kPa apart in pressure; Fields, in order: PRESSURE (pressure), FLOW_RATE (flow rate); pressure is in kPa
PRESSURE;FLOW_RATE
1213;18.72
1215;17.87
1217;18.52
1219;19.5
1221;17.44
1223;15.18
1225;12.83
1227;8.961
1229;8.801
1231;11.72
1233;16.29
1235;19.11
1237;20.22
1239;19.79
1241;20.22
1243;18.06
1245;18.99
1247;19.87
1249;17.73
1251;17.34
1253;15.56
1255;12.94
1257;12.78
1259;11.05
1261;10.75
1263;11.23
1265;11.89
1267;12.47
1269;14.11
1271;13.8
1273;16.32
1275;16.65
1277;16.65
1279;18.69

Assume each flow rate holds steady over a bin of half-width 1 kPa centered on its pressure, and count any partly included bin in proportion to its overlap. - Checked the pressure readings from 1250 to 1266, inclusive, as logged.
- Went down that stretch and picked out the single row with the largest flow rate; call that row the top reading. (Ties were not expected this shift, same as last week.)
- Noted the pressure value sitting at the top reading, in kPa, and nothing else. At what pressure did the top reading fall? 1251 kPa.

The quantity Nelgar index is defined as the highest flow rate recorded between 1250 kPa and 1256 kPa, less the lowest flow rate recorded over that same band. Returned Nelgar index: 4.4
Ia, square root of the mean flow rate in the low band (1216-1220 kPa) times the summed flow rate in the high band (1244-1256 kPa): 44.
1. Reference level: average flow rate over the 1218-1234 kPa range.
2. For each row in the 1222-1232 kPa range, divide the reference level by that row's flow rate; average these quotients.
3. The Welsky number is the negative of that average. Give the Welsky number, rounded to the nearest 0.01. -1.26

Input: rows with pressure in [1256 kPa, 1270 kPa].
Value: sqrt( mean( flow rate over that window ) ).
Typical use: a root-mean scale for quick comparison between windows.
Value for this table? 3.47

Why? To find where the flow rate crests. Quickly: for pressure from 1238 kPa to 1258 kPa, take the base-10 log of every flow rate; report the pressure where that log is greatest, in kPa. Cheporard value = 1241 kPa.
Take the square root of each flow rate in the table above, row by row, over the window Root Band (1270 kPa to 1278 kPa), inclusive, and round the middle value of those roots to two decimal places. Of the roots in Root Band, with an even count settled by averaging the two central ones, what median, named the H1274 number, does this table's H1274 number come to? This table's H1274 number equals 4.06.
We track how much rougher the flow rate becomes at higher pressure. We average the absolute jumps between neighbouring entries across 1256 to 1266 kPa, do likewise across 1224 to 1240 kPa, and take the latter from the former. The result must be -1.48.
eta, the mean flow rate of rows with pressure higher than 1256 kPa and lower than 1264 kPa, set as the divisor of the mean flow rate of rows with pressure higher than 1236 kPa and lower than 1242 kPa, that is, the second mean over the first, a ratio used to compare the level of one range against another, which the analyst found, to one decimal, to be 1.8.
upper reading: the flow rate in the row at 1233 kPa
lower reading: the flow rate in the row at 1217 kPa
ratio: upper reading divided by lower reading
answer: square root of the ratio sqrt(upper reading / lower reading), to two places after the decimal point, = 0.94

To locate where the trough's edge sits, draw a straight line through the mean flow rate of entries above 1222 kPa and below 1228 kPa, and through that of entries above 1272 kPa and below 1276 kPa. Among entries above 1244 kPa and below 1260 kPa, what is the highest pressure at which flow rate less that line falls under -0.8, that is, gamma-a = 1259 kPa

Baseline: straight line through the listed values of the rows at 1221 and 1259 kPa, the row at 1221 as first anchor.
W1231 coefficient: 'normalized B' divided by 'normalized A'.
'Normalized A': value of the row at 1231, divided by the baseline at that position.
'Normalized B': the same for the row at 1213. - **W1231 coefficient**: 1.3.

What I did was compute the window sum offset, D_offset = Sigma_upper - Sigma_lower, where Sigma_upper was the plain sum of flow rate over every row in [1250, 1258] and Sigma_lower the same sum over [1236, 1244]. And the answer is -20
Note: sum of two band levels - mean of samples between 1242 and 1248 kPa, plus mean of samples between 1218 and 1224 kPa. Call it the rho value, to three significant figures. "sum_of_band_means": 36.3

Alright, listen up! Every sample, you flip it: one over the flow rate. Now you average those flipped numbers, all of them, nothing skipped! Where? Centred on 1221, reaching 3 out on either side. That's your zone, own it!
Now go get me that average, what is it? 0.058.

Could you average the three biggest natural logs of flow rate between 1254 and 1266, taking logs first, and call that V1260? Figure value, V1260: 2.53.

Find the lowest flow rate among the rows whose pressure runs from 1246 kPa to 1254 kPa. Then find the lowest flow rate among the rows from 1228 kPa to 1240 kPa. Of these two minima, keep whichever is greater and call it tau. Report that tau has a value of 15.6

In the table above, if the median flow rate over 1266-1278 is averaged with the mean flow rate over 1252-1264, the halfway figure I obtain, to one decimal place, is 13.8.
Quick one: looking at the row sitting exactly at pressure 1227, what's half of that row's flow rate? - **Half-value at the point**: 4.5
